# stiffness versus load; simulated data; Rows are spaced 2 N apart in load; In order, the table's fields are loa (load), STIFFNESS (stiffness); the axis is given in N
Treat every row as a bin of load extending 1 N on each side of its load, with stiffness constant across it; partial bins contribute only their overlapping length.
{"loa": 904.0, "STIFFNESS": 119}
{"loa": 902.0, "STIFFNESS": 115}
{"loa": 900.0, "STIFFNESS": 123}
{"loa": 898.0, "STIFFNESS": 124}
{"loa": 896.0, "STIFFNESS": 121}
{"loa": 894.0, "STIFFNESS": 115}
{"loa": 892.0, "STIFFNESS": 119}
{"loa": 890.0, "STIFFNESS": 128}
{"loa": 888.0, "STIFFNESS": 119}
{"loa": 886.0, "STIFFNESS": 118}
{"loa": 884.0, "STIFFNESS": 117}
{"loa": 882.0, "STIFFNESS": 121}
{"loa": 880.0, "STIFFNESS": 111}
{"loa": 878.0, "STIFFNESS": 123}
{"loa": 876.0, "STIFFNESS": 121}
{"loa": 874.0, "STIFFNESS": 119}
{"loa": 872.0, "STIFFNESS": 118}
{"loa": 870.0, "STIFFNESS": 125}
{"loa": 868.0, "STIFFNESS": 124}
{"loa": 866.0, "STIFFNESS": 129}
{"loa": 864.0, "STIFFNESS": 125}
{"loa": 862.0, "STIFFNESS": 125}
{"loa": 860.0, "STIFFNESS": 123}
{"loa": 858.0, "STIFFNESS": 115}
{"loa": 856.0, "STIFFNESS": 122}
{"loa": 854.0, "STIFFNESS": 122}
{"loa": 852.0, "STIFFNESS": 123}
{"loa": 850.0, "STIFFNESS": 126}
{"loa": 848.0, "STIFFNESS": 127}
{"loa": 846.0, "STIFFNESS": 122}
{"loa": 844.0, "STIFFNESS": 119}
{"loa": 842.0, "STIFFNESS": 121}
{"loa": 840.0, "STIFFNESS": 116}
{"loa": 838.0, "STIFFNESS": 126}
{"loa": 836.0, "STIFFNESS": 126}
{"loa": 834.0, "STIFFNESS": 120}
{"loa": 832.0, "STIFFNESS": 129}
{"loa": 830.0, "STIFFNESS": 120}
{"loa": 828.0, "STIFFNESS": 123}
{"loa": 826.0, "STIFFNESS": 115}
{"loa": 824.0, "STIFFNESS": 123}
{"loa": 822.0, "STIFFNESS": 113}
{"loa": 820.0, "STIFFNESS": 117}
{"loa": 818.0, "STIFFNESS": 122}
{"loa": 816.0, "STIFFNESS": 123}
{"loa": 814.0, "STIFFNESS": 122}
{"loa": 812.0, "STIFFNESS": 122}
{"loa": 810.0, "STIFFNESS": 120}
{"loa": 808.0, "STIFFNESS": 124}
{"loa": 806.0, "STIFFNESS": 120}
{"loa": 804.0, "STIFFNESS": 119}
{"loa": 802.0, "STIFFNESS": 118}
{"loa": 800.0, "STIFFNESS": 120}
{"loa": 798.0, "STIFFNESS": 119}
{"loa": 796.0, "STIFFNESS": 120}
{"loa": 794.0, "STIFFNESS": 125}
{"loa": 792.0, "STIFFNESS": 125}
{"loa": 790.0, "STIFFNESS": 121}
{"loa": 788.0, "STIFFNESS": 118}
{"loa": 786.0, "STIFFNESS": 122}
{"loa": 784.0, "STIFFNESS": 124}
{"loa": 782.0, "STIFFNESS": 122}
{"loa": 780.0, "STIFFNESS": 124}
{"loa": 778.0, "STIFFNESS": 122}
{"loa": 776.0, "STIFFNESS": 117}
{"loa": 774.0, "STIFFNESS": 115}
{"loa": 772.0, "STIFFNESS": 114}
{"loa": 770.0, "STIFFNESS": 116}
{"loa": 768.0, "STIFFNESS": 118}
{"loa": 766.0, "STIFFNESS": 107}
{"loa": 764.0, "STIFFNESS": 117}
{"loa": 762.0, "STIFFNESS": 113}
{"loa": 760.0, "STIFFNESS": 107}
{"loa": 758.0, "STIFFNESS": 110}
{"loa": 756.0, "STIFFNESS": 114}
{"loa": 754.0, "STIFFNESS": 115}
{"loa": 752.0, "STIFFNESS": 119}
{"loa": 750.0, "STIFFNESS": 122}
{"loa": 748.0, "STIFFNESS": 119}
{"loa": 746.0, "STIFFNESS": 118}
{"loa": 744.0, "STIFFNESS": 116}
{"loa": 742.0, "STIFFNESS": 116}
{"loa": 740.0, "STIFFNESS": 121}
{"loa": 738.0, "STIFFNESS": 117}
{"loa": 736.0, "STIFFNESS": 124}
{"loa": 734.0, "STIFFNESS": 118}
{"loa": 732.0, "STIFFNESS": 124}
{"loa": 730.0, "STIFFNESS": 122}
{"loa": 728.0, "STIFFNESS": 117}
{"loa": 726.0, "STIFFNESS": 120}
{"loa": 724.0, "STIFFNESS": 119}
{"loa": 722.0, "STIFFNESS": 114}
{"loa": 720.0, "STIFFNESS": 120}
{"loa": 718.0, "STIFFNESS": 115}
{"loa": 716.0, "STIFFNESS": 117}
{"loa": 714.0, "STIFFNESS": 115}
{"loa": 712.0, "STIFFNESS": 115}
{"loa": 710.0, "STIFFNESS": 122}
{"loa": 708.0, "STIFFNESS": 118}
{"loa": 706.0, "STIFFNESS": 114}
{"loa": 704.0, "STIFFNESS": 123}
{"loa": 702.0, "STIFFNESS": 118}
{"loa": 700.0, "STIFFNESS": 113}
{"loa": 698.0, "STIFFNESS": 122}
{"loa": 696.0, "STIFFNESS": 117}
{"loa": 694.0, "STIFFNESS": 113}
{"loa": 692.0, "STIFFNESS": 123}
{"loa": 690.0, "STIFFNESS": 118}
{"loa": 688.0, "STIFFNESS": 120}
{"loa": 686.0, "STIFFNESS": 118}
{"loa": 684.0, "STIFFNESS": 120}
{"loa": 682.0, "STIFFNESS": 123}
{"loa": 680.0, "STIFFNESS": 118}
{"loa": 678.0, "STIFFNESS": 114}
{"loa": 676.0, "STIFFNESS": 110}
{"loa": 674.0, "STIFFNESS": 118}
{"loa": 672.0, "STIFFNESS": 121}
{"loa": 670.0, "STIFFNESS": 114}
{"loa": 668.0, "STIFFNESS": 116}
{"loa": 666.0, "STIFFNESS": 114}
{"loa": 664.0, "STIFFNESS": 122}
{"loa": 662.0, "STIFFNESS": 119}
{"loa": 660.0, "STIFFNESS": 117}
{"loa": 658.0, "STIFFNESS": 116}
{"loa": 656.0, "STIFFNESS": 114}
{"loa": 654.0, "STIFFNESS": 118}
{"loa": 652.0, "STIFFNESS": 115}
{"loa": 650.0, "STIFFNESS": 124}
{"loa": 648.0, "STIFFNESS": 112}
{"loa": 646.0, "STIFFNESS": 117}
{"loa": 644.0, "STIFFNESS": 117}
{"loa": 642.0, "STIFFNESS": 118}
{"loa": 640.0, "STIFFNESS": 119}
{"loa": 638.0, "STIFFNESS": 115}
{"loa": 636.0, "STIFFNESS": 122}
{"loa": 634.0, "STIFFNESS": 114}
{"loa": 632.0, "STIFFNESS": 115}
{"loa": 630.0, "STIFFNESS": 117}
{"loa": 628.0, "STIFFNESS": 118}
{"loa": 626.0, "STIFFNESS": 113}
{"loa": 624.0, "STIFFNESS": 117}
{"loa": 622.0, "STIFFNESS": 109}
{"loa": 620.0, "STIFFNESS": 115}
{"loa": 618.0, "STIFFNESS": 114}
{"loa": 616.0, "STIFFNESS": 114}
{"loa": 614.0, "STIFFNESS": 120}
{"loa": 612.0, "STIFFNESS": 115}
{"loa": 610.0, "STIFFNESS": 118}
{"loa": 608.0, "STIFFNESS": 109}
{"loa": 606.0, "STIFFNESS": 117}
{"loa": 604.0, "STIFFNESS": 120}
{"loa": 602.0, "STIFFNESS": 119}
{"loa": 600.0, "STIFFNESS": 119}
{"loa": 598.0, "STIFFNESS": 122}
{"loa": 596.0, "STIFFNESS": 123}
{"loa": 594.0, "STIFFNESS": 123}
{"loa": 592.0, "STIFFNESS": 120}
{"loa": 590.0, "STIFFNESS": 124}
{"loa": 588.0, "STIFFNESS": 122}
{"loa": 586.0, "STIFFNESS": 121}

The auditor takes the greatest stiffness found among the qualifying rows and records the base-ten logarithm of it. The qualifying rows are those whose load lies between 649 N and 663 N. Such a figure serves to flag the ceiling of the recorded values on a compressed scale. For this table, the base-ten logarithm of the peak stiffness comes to 2.09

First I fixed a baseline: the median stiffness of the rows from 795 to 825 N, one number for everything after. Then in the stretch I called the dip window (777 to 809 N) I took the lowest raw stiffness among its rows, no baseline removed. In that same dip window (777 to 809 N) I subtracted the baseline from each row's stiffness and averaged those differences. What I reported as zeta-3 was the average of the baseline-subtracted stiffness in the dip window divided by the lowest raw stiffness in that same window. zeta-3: 0.01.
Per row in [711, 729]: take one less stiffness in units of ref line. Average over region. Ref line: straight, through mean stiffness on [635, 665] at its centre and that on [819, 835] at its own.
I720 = 0.014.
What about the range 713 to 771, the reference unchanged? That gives 0.017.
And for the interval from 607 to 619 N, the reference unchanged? 0.019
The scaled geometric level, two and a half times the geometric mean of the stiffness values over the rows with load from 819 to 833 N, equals 300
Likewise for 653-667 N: 293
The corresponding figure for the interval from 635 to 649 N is 293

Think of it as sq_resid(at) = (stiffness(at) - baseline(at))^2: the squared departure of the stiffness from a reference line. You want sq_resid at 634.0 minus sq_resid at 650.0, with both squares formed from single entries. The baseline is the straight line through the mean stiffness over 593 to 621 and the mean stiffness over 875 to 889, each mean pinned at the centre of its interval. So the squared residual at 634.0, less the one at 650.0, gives -23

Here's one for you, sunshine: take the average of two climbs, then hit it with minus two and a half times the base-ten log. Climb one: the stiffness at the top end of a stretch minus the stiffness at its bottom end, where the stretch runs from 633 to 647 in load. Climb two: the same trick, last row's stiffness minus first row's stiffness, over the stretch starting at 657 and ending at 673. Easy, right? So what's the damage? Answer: -1.5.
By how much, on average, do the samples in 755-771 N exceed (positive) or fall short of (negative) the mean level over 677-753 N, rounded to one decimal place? -5.7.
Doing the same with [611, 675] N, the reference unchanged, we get -1.9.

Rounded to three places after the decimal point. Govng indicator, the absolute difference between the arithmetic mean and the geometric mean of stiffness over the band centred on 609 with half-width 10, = 0.048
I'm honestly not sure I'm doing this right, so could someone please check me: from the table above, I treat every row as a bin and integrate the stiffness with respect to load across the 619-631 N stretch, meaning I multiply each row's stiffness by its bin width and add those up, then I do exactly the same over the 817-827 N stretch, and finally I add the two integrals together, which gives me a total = 2558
